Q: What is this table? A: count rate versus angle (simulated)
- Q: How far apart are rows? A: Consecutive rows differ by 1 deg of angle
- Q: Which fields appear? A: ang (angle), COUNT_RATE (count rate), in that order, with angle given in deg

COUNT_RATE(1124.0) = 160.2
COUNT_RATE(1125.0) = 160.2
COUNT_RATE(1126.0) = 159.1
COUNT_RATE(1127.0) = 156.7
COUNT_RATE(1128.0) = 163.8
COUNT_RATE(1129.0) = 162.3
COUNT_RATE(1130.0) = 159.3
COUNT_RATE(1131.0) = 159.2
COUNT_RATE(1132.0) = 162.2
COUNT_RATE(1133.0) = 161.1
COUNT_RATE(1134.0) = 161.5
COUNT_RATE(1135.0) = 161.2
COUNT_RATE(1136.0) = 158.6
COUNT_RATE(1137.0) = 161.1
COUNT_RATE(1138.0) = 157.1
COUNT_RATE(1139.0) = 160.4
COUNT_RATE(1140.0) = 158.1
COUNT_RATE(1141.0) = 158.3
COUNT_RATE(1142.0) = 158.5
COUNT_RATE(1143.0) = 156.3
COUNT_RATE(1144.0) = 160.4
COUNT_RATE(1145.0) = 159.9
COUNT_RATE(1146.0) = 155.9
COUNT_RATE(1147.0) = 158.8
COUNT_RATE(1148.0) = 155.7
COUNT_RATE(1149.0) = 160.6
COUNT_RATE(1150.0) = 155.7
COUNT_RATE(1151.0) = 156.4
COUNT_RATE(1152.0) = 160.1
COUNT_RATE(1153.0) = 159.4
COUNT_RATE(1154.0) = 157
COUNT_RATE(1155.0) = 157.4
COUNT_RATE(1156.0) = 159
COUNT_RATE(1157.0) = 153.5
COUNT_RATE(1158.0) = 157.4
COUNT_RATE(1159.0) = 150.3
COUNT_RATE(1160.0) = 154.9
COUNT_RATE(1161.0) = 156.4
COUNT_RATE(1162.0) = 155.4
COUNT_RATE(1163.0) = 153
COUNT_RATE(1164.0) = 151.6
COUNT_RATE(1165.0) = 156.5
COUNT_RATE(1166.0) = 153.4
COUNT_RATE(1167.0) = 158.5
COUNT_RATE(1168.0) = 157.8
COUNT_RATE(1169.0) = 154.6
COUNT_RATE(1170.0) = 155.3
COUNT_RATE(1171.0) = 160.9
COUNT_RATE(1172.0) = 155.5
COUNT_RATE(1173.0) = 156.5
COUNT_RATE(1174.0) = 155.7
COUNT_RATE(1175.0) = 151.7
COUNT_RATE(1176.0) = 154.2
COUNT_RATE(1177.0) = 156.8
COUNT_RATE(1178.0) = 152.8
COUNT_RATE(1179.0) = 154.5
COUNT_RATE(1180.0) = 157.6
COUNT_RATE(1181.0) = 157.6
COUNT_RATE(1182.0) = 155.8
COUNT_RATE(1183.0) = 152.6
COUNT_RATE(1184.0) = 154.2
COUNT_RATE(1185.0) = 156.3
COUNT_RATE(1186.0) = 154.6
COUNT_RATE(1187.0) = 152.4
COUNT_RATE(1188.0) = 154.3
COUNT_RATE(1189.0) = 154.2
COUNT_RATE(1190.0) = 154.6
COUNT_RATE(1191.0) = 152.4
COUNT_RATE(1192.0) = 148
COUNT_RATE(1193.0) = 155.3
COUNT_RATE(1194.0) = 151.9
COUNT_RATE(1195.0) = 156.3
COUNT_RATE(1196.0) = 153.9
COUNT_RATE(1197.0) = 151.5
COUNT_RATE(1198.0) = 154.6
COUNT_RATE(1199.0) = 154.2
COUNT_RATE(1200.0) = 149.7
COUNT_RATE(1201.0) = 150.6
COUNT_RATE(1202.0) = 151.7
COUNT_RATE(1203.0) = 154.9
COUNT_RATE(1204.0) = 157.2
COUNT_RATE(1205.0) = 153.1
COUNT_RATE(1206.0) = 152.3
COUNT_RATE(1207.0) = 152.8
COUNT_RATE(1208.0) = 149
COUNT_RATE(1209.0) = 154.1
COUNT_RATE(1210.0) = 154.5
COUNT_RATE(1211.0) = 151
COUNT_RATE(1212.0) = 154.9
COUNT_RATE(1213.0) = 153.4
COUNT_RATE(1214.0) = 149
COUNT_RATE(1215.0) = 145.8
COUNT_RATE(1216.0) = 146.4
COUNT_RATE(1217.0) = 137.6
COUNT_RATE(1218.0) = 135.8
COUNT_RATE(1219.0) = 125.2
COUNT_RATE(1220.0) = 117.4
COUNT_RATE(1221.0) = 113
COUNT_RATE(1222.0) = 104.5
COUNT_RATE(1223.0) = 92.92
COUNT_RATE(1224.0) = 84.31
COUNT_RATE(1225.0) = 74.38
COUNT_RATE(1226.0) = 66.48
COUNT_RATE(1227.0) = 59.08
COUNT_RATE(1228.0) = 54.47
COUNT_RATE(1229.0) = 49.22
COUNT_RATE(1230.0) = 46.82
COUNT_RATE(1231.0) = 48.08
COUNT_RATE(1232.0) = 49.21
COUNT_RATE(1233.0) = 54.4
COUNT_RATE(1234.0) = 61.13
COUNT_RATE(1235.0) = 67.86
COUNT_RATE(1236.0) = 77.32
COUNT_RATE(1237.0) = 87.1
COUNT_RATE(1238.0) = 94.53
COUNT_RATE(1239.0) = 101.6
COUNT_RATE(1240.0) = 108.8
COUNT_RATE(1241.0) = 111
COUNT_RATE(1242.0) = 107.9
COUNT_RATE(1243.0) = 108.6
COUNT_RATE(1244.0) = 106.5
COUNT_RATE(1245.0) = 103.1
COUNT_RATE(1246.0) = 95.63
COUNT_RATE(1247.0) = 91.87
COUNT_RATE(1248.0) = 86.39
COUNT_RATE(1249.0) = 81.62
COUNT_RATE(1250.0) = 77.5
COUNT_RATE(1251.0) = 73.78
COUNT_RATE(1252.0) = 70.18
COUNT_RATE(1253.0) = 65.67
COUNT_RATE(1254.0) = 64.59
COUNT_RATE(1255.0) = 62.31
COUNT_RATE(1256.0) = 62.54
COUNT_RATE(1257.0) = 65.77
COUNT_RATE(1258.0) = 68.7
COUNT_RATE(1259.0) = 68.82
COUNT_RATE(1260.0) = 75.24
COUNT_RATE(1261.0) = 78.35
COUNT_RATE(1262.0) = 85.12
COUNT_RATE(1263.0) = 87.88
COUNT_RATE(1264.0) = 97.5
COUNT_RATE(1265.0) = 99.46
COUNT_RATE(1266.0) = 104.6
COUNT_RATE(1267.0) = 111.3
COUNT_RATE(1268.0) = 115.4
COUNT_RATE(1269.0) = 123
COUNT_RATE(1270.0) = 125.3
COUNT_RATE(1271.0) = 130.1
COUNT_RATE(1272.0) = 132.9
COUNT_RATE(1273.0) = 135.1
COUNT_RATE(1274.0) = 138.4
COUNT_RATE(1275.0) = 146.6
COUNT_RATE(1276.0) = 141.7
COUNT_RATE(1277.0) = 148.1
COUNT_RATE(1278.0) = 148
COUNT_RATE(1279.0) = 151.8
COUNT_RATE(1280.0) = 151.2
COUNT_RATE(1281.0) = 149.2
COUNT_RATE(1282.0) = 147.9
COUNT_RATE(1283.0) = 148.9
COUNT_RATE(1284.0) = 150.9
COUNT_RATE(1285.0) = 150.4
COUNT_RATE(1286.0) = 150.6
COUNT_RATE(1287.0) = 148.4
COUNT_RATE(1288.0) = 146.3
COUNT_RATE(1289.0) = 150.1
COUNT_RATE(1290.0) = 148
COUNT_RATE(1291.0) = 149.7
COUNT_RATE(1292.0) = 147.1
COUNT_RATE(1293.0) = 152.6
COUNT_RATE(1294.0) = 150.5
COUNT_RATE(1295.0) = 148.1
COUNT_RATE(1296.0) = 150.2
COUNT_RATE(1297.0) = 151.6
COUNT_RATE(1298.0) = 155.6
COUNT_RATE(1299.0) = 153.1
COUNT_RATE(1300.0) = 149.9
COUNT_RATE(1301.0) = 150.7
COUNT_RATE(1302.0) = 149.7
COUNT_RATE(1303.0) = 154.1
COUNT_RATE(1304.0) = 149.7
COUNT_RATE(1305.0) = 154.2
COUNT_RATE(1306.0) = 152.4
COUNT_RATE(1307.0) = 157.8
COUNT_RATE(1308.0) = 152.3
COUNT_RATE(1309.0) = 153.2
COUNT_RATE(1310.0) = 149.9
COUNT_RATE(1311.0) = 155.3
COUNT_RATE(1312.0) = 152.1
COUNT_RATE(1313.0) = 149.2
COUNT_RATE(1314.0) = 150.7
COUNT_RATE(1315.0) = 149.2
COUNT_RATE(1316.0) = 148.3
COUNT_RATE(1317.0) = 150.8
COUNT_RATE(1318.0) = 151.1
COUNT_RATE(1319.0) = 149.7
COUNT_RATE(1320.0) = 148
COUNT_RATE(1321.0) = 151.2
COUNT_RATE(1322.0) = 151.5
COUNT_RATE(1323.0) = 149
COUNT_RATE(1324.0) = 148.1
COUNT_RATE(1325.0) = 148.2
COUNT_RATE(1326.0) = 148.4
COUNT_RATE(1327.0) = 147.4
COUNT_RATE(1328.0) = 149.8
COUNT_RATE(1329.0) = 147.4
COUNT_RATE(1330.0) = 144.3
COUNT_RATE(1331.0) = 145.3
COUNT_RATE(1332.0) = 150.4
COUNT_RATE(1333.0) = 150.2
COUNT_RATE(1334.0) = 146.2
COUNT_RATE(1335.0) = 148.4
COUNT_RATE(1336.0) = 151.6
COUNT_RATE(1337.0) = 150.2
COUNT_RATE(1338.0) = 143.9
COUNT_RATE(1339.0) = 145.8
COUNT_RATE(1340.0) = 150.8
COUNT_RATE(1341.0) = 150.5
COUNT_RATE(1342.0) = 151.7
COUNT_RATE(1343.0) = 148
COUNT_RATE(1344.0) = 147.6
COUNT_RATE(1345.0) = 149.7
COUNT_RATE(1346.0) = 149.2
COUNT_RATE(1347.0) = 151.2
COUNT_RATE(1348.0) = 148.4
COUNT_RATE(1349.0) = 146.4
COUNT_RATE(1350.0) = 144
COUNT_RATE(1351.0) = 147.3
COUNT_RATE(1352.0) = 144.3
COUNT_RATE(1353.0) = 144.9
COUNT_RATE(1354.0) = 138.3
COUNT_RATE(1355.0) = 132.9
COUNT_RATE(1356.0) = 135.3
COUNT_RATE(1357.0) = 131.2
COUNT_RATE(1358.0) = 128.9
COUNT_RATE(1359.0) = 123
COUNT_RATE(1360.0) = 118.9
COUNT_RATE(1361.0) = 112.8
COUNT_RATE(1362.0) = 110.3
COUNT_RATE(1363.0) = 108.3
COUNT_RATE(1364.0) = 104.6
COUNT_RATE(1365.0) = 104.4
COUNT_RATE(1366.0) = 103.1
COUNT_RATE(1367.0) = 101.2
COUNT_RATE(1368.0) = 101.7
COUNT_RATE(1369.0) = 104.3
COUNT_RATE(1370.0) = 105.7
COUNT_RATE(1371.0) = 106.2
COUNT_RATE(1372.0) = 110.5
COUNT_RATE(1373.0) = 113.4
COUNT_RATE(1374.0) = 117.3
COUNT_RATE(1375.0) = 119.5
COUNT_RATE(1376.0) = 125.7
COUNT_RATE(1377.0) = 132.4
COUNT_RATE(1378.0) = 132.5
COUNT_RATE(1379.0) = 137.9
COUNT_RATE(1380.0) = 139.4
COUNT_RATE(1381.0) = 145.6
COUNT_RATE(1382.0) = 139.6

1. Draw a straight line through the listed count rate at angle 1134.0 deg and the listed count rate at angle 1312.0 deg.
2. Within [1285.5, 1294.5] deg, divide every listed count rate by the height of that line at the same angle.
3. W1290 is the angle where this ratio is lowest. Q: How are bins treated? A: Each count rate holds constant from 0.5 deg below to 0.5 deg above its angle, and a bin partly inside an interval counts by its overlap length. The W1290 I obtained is 1288.0 deg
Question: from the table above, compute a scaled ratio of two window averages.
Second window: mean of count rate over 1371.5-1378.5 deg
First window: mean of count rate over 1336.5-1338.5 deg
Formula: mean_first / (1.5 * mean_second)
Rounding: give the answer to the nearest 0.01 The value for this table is 0.81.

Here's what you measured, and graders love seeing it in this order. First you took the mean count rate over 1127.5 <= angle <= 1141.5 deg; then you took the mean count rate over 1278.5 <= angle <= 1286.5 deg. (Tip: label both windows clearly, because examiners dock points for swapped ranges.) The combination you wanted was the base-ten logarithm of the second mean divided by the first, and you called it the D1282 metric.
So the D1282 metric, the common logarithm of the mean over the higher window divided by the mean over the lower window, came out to -0.029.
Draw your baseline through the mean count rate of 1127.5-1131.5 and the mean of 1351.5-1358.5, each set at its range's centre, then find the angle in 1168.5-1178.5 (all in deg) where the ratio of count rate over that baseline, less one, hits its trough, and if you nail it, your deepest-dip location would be 1175.0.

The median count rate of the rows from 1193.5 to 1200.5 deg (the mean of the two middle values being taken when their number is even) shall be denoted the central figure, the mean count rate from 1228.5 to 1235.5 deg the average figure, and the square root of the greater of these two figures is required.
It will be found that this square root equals 12.4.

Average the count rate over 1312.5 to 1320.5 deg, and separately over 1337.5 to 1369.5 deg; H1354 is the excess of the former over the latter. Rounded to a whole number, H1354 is 18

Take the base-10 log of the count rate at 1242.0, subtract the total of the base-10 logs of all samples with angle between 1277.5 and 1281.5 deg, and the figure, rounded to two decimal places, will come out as -6.67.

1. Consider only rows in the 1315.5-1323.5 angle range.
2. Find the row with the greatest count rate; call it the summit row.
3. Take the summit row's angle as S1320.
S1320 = 1322.0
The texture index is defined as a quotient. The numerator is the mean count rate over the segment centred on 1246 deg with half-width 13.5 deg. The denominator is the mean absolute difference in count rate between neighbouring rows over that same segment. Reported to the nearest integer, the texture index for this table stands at 19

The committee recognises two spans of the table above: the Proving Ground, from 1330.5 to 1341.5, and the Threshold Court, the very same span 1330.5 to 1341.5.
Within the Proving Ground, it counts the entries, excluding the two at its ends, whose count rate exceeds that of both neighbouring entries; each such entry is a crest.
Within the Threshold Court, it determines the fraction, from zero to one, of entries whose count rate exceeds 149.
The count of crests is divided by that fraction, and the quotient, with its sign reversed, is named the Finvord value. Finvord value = -5.5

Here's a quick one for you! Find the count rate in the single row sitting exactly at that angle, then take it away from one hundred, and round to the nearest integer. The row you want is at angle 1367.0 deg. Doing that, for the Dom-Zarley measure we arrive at -1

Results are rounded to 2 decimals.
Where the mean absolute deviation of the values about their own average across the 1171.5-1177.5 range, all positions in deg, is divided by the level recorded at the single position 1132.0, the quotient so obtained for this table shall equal 0.01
